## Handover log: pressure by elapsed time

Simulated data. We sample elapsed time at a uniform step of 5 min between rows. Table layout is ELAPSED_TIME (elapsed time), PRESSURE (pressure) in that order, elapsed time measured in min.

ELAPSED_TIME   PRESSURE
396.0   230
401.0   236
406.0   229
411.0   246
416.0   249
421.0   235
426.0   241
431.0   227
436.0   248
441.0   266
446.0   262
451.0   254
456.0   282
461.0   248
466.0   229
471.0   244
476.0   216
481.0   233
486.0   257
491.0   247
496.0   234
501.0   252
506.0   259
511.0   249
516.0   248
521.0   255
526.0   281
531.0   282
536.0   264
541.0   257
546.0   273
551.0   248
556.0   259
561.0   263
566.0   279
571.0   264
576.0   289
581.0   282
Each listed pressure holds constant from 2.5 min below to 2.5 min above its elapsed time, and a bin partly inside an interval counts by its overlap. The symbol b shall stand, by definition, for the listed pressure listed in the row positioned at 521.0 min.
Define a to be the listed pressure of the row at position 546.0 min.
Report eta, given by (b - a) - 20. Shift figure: -38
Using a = 273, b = 255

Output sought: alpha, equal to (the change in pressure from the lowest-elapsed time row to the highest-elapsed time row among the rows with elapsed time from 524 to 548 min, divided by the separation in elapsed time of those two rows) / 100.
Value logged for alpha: -0.004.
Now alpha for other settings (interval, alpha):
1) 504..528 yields 0.011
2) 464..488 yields 0.014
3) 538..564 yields 0.003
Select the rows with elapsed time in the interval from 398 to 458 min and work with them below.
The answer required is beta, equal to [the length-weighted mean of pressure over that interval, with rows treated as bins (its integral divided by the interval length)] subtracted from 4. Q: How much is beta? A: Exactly -243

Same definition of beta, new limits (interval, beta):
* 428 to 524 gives -244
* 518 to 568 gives -262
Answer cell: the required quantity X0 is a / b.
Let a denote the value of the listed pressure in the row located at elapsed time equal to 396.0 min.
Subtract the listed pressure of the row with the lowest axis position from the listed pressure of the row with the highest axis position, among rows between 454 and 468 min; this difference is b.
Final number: -4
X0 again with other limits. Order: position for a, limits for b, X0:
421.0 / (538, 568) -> 11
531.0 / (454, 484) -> -6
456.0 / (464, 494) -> 16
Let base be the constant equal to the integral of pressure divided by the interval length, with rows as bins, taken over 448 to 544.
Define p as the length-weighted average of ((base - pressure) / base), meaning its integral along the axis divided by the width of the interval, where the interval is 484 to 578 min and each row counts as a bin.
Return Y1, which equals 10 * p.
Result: -0.3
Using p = -0.03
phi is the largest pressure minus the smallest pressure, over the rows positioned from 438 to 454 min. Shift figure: 12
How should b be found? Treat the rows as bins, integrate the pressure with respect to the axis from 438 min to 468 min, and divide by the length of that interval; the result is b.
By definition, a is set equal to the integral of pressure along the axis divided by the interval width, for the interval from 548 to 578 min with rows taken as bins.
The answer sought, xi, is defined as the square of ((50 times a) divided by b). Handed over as 2690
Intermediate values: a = 267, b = 257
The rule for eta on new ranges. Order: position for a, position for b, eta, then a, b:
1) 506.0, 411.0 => -33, 259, 246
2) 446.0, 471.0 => -38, 262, 244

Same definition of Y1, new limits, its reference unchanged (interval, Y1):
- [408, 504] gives 0.3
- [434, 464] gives -0.3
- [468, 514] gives 0.4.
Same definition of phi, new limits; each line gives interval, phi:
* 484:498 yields 23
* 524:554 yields 34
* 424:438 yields 21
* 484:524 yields 25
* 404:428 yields 20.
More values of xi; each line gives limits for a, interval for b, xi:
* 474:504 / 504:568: 2095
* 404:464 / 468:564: 2406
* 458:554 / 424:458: 2451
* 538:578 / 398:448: 2986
